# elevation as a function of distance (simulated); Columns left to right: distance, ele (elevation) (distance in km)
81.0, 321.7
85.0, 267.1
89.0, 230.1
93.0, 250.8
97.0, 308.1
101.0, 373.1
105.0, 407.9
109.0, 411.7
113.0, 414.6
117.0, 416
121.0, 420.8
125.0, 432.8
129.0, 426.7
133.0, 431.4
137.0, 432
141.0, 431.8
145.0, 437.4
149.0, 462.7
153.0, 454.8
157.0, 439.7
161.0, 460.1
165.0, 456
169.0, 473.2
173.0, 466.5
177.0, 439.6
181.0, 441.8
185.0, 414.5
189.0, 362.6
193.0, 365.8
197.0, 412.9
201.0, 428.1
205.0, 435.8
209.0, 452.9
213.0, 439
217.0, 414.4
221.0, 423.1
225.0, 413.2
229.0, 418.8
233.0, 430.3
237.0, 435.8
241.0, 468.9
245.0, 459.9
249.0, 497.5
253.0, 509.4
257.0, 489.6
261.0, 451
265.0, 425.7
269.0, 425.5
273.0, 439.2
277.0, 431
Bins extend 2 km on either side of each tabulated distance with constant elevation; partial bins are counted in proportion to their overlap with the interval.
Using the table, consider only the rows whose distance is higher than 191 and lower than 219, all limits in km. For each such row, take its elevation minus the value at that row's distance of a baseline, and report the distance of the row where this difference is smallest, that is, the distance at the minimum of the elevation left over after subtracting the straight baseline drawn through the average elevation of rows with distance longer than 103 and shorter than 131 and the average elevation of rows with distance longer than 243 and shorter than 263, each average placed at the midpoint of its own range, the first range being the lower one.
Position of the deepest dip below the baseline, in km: 193.0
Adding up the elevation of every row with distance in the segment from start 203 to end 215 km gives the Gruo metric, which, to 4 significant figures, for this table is 1328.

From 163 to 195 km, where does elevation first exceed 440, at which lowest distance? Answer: 165.0 km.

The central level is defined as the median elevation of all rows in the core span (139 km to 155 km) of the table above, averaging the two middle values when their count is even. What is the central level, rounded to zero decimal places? 446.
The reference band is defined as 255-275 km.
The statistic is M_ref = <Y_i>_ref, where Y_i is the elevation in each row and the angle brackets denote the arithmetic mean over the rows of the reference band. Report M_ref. 446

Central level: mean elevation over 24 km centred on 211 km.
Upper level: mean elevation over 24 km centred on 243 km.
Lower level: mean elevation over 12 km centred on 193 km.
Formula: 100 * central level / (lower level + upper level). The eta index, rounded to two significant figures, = 51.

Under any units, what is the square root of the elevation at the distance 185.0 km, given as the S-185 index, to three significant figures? 20.4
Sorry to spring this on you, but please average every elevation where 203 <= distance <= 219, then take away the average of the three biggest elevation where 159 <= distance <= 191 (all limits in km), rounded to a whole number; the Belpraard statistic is -31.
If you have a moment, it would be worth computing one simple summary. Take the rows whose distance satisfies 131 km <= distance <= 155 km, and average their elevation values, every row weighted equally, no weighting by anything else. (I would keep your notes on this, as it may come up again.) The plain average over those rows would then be 442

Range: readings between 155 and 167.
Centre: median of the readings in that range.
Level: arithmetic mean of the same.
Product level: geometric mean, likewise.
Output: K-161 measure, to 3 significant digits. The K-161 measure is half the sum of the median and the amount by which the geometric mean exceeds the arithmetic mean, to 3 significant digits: 228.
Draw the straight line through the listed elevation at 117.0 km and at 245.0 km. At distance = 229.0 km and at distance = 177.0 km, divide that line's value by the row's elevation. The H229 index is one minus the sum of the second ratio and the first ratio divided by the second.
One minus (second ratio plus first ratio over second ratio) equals -1.09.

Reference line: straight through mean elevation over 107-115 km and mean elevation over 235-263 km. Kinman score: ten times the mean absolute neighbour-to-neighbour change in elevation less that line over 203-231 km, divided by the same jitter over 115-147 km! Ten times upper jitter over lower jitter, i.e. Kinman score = 30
